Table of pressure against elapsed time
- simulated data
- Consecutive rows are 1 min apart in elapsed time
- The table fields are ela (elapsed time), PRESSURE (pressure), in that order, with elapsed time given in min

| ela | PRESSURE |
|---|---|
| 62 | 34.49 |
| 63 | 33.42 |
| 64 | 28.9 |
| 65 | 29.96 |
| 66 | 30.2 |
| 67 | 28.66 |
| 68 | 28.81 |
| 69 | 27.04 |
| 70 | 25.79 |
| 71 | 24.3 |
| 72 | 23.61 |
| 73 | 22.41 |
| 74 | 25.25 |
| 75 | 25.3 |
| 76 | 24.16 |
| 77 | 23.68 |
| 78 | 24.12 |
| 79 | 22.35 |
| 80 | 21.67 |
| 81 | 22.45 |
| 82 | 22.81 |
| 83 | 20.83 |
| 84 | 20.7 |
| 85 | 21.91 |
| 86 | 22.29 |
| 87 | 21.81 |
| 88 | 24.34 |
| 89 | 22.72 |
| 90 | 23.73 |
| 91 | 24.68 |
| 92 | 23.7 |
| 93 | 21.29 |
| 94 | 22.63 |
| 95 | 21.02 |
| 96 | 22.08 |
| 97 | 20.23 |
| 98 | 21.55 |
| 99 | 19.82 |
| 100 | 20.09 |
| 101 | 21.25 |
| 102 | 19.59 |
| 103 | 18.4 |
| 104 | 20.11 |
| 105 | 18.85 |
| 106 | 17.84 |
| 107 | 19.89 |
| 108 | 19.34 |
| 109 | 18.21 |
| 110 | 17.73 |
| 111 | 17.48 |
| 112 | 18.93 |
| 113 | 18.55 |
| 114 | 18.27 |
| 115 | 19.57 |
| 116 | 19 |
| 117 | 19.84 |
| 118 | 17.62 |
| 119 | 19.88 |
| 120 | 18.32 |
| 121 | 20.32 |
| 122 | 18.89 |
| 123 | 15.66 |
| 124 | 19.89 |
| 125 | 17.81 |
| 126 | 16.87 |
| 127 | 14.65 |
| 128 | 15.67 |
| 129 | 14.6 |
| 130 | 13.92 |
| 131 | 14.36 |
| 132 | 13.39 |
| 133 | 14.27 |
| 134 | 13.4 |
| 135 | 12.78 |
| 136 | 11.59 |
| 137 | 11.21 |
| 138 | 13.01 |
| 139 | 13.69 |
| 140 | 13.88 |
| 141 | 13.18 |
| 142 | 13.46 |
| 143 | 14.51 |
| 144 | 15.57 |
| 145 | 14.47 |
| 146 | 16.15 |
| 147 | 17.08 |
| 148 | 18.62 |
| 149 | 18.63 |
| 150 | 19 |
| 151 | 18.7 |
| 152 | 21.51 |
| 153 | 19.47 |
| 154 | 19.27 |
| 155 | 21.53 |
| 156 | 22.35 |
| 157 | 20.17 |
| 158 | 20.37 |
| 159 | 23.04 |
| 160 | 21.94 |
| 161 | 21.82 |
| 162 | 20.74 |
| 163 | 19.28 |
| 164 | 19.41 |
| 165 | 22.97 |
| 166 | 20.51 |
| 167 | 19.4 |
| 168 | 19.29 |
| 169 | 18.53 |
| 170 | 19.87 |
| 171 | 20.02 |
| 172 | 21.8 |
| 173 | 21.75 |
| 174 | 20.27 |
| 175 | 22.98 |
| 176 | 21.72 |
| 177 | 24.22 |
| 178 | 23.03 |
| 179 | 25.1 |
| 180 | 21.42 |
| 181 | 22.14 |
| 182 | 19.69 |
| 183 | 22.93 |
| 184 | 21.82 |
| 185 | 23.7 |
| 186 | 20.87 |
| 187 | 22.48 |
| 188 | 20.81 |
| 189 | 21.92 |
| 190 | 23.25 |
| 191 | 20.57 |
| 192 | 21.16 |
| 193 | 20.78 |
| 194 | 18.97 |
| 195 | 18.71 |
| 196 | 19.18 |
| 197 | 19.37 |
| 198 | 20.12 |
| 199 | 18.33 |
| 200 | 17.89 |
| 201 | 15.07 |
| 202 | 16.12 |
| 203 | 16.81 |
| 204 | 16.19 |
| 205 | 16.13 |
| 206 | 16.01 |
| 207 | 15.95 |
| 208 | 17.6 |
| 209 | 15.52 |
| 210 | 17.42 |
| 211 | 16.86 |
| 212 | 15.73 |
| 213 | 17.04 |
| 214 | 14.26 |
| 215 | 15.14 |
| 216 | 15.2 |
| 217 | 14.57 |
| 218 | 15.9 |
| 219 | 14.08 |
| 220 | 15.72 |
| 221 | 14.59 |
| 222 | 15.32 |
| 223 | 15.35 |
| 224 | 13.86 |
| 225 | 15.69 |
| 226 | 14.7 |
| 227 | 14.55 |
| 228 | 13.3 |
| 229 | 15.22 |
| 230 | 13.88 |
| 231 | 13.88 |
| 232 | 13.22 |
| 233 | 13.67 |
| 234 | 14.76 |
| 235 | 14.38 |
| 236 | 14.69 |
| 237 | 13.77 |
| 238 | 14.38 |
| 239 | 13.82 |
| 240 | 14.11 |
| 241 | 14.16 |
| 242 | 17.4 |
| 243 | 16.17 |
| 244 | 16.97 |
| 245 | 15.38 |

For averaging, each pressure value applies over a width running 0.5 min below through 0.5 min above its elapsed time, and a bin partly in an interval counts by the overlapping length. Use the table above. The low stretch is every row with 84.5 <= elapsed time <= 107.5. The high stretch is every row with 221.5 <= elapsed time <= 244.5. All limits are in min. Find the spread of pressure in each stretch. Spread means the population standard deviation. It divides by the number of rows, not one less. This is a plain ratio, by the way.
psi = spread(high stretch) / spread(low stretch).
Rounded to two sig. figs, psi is 0.59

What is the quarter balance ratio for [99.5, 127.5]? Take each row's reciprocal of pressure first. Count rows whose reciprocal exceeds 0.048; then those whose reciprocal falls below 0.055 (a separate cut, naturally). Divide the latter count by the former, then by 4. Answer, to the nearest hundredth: 0.19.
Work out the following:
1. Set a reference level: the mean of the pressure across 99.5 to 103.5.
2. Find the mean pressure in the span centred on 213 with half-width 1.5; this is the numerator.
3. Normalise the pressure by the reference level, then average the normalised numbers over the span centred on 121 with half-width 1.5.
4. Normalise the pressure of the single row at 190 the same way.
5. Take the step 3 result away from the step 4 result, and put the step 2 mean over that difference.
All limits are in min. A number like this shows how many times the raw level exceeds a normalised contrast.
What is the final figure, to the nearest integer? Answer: 76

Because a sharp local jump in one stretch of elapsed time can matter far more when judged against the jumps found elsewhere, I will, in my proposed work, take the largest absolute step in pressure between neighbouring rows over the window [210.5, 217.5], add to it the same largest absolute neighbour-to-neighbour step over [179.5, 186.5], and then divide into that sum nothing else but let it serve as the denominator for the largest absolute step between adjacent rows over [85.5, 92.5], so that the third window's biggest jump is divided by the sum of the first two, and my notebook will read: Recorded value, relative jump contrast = 0.42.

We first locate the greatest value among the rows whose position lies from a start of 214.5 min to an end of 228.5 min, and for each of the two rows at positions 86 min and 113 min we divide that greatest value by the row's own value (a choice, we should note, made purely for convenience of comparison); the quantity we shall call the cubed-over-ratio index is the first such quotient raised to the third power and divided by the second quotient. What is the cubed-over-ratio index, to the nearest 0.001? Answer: 0.423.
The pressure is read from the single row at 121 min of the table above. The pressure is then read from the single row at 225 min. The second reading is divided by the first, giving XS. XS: 0.77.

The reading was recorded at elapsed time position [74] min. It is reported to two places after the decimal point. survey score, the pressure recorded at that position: 25.25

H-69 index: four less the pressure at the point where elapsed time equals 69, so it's -23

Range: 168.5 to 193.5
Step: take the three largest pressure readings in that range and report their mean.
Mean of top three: 24.3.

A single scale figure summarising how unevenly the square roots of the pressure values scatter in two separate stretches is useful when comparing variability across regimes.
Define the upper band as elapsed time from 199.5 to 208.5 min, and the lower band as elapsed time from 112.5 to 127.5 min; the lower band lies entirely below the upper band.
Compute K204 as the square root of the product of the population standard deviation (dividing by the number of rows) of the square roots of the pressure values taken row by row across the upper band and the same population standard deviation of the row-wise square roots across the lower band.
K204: 0.14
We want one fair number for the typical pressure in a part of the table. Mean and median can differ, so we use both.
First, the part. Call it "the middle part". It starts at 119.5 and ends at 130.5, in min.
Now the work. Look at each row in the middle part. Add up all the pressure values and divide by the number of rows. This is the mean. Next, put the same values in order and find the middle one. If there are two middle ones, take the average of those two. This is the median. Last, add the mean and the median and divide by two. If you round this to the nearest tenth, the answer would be 16.9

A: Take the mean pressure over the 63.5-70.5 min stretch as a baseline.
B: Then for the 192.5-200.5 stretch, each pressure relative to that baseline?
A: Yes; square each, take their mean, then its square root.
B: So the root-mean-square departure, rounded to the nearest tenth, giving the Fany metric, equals 9.4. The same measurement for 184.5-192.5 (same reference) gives 6.7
